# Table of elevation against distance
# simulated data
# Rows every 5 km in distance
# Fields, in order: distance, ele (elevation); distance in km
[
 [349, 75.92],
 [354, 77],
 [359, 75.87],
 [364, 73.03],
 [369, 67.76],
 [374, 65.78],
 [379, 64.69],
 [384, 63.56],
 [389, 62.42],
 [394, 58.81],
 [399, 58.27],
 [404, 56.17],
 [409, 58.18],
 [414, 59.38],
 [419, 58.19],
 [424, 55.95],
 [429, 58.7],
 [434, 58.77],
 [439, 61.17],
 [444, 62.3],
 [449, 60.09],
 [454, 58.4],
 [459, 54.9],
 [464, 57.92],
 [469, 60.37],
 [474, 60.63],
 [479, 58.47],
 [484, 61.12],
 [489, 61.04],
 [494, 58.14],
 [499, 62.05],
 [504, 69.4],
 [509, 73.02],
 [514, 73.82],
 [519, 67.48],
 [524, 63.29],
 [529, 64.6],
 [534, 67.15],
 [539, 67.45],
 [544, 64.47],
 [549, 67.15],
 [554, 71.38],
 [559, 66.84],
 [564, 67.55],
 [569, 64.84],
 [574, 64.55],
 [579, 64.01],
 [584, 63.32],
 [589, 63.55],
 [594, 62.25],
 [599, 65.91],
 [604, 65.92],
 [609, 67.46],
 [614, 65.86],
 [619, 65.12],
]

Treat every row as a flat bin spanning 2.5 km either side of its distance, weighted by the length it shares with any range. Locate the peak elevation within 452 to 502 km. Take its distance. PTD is 499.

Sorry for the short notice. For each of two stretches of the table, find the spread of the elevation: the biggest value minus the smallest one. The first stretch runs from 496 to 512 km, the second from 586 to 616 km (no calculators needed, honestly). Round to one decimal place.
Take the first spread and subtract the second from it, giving 5.8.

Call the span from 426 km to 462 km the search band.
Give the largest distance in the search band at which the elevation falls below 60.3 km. 459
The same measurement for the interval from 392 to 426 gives 424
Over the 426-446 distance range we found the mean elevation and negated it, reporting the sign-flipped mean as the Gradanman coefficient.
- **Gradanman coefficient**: -60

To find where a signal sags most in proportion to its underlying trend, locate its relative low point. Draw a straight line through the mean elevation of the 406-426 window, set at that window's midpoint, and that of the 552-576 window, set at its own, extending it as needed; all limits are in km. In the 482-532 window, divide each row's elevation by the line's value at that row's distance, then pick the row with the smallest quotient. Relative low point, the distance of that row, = 494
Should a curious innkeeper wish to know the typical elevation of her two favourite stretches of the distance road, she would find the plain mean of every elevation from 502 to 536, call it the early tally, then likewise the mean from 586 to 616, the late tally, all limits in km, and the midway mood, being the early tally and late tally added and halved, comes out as 66.8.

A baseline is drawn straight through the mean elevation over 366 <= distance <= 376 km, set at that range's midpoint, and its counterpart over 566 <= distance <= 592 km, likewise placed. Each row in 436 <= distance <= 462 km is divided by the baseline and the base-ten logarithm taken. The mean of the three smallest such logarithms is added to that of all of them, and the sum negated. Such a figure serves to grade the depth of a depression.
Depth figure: 0.10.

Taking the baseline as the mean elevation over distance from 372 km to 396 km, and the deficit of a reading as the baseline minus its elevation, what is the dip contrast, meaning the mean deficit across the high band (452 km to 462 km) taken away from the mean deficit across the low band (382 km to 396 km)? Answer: -5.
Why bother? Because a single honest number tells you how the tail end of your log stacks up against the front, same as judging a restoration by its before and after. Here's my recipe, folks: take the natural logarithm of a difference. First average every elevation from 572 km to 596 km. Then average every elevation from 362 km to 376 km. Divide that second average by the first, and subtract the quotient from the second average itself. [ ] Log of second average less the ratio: 4.22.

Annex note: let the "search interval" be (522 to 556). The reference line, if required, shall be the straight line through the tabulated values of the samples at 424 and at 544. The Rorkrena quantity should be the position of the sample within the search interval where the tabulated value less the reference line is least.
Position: 544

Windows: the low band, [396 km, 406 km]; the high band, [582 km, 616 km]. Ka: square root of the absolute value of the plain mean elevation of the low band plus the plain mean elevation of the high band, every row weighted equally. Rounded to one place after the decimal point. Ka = 11.1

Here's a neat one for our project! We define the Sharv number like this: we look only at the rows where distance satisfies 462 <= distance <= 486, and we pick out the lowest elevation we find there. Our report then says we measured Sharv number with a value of 57.92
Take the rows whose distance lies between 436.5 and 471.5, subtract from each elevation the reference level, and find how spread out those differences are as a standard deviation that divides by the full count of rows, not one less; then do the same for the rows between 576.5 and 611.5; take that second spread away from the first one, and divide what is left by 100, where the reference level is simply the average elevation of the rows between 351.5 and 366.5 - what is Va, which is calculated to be 0.006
